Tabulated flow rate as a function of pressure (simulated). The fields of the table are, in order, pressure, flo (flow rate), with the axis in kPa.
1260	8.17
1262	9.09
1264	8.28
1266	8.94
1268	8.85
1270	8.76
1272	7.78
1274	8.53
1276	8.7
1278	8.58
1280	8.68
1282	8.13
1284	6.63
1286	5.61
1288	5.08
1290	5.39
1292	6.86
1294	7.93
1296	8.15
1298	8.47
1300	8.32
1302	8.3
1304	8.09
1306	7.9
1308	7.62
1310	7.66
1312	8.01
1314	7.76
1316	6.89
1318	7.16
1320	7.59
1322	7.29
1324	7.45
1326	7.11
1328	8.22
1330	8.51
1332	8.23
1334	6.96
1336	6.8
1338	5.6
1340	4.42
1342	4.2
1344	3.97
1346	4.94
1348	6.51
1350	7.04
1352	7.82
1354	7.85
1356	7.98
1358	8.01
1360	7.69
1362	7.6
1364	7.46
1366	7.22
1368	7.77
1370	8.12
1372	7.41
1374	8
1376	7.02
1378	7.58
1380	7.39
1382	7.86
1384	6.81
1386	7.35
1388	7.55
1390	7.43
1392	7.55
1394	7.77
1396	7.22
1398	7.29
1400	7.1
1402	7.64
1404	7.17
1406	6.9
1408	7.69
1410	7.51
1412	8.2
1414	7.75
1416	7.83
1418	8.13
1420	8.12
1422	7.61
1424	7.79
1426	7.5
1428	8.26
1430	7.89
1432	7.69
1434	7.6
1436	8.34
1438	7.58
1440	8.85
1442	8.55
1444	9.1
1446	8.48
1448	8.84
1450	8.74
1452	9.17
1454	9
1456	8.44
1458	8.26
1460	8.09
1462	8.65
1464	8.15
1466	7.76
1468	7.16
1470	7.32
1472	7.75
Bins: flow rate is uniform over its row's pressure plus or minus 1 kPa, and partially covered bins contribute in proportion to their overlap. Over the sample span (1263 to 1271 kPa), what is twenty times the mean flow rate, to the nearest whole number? 174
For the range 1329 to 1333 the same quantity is 167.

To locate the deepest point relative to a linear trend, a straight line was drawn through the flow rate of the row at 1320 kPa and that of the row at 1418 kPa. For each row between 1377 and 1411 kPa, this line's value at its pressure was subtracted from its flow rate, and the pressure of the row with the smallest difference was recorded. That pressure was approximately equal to 1406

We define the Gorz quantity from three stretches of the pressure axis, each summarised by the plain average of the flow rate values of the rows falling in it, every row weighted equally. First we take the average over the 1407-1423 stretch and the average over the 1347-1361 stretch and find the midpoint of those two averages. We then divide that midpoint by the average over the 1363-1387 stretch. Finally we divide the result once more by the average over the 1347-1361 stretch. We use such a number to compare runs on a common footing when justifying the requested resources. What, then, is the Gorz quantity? 0.136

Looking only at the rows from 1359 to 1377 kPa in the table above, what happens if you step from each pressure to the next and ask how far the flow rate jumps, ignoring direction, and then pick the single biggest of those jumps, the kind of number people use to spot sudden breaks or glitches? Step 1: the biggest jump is 0.98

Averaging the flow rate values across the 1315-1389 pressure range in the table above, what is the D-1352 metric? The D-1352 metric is 7.1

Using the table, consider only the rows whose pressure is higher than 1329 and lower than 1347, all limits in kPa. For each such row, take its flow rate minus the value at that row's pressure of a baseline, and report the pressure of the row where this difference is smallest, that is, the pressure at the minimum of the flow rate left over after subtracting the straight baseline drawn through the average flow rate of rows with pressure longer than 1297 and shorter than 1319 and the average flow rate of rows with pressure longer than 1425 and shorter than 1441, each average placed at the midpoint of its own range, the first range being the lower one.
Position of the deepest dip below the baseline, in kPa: 1344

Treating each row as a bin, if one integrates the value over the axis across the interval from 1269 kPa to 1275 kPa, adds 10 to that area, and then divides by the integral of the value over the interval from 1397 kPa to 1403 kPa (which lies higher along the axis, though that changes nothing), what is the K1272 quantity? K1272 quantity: 1.36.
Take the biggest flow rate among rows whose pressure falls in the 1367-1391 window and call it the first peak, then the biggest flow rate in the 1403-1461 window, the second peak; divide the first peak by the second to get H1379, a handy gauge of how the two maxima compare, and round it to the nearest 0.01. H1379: 0.89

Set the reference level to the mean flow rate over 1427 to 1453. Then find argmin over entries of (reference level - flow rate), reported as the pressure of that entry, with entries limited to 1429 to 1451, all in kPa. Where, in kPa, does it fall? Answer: 1444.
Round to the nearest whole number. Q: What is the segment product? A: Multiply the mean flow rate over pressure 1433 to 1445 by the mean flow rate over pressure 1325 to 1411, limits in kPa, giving 60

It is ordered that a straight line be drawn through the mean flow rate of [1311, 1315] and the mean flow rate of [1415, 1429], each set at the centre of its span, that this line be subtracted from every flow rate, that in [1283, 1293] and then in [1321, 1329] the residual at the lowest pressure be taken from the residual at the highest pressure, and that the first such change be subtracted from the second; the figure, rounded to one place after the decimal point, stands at 0.7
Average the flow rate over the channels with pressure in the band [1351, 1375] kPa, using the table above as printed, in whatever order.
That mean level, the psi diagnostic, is 7.7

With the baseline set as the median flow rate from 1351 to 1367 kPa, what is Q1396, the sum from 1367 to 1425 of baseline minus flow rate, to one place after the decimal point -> 5.3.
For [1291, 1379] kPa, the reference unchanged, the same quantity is 19.7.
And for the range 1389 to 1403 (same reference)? 2.3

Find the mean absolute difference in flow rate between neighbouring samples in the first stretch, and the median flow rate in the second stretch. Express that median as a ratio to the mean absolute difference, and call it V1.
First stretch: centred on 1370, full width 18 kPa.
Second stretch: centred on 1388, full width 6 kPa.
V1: 14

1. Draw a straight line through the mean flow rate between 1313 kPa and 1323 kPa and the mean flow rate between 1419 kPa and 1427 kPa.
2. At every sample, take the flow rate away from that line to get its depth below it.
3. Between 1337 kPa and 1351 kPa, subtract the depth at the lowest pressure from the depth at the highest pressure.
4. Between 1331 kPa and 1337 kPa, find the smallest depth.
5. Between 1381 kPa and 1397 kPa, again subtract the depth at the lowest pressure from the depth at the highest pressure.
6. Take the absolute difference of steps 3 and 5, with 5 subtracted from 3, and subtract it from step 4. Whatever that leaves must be -2.9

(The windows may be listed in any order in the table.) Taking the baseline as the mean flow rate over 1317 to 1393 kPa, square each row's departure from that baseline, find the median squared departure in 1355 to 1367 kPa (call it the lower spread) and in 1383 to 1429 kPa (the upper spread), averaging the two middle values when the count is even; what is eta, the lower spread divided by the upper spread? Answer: 1.5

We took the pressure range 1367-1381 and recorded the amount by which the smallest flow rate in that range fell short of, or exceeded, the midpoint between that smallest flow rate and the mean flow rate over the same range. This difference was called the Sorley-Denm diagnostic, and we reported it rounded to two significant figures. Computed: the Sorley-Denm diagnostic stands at -0.30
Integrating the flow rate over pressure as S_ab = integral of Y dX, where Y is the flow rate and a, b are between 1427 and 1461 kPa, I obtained 286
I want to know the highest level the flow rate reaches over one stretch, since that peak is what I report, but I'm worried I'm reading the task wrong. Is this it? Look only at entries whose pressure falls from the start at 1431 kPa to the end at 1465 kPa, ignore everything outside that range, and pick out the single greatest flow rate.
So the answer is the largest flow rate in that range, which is 9.17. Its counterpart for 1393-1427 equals 8.2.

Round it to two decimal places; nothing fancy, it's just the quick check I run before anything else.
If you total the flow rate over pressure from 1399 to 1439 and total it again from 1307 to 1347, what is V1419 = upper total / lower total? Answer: 1.13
